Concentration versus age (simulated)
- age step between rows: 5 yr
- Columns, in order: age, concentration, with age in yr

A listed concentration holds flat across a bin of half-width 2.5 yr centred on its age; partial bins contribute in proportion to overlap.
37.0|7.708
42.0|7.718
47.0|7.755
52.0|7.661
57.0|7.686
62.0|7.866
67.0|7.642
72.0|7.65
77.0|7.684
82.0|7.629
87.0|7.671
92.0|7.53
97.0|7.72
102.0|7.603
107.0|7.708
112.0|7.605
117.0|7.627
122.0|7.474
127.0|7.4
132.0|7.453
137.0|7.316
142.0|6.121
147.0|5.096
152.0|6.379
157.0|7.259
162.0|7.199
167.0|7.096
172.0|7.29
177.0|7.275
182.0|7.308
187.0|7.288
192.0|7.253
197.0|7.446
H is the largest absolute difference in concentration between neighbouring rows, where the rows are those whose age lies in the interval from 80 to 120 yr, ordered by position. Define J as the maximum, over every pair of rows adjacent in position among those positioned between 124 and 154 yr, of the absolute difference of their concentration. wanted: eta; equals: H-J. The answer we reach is -1.1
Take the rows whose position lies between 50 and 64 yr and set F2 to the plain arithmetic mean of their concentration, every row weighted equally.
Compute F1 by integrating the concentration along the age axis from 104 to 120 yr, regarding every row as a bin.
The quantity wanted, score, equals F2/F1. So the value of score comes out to 0.063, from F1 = 122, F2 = 7.7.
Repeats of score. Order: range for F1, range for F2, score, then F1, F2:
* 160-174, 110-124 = 0.075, 101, 7.6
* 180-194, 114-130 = 0.074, 102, 7.5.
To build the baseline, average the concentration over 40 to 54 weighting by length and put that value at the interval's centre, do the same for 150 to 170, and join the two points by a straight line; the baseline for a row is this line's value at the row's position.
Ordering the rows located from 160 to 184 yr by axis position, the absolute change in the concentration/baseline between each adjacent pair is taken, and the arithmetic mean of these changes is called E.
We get 0.0137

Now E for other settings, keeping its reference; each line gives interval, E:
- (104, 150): 0.0463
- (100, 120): 0.0119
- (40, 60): 0.0081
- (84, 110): 0.0187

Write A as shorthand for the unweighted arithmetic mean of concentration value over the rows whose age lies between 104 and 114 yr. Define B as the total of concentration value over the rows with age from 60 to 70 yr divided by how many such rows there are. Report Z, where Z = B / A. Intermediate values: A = 7.66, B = 7.75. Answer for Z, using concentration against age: 1.01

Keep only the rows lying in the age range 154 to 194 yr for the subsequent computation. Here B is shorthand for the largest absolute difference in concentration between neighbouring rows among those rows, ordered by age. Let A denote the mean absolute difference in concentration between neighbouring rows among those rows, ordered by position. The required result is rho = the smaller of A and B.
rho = 0.07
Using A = 0.066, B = 0.19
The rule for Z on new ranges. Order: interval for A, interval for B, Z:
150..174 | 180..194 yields 1.03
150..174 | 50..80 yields 1.09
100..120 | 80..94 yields 1.00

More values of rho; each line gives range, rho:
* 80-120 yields 0.10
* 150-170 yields 0.35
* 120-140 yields 0.09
